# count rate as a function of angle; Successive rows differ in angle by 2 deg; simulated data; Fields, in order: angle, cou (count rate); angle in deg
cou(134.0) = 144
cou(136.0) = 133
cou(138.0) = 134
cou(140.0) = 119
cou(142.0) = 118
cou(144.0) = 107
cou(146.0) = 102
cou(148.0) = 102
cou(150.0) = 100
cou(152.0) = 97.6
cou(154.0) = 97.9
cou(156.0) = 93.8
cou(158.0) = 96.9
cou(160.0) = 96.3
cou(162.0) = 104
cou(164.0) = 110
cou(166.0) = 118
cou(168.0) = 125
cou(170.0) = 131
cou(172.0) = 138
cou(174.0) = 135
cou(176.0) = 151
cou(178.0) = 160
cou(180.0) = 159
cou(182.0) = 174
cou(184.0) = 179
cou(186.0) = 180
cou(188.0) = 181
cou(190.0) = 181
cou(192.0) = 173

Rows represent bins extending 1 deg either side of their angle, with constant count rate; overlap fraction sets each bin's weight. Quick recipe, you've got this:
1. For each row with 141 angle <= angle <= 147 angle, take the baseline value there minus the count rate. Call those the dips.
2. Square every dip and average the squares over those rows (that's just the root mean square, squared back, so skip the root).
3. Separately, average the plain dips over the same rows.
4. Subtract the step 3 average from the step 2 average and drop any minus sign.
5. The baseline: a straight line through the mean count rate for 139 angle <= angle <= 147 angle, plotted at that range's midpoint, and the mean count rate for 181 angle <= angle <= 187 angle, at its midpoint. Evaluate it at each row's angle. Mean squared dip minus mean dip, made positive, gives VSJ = 99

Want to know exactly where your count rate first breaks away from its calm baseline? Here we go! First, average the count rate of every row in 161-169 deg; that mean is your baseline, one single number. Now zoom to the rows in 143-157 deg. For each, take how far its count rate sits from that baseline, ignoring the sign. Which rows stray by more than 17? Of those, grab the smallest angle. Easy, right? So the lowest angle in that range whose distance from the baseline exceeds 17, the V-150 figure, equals 156.0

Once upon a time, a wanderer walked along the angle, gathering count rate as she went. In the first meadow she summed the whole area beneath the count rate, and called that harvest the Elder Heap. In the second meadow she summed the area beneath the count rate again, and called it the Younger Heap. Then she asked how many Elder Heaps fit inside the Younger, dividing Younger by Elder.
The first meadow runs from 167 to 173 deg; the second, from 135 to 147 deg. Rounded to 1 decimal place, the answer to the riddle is 1.8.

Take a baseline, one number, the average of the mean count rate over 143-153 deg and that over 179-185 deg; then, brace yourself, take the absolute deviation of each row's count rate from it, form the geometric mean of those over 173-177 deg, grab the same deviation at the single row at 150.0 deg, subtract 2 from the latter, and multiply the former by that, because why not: 144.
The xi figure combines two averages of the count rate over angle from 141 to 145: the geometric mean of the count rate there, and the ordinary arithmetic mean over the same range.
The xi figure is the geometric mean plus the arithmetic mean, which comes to 225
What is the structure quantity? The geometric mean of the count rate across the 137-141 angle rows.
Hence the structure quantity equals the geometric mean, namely 126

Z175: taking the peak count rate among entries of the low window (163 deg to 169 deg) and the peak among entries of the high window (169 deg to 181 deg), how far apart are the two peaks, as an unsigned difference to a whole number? 35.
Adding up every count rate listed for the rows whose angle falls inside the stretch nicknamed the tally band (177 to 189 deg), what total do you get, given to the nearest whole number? 1033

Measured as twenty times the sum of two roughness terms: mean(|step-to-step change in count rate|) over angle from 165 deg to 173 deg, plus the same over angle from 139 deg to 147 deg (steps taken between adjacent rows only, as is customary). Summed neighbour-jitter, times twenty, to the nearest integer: 247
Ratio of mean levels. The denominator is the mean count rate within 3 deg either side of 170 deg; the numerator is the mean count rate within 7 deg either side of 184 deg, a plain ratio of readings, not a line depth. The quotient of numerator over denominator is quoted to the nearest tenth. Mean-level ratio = 1.3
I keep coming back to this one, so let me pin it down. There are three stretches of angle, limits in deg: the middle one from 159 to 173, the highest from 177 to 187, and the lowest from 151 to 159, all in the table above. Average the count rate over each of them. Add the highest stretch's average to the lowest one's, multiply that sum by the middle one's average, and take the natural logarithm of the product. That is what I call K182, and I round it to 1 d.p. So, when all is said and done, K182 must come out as 10.4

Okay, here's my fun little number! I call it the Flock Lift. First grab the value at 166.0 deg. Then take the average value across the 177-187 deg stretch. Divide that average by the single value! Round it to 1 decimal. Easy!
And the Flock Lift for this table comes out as 1.4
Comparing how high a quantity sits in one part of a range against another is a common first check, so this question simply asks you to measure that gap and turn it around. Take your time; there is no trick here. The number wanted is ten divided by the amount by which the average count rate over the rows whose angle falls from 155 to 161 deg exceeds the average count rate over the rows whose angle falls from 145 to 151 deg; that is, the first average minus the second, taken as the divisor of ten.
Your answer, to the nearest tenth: -1.8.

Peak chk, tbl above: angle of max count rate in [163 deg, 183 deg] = 182.0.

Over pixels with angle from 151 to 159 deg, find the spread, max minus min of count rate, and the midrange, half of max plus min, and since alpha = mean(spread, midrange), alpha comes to 50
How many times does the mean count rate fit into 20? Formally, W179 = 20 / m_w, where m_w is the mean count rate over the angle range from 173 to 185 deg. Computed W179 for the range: 0.125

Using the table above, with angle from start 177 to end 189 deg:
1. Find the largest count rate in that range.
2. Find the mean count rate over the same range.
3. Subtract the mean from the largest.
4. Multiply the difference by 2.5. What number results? 22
